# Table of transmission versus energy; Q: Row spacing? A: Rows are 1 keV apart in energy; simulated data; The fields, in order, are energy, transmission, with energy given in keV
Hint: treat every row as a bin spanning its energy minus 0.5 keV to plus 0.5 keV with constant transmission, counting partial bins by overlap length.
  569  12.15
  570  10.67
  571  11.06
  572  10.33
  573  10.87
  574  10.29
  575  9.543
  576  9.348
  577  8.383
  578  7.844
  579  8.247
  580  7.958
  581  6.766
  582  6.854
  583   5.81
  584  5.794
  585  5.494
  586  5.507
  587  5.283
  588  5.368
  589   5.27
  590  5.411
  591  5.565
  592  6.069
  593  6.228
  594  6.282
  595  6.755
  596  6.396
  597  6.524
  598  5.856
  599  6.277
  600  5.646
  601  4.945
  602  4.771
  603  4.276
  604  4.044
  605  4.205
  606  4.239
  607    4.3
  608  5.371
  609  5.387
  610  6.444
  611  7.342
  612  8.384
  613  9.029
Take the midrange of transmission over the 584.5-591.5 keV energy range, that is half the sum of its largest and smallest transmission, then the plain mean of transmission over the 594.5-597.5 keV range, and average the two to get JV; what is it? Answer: 6.0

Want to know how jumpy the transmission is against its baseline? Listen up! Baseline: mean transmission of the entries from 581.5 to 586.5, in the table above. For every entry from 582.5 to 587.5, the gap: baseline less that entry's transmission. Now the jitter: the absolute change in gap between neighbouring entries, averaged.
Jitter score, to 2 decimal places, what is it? 0.14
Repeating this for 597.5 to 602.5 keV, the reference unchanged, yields 0.48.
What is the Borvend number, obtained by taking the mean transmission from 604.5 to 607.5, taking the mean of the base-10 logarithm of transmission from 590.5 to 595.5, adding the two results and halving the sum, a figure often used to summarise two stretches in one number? 2.5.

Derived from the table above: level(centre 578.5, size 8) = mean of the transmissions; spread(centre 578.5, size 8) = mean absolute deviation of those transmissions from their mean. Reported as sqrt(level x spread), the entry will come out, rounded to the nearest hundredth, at 2.49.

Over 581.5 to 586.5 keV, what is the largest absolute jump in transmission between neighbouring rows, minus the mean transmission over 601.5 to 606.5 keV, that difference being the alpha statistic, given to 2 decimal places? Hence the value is -3.26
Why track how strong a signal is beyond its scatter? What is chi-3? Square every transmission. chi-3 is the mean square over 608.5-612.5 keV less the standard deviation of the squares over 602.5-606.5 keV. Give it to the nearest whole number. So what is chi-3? 48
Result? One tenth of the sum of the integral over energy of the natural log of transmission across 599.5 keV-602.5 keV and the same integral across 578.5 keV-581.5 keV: 1.10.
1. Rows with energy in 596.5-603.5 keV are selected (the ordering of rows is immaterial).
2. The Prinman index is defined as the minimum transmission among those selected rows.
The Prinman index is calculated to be 4.276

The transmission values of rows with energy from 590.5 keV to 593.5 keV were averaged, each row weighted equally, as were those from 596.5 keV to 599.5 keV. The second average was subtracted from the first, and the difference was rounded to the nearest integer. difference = 0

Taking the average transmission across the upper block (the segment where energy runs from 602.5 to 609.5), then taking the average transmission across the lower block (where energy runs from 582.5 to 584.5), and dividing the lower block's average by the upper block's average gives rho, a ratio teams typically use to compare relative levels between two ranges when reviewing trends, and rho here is 1.28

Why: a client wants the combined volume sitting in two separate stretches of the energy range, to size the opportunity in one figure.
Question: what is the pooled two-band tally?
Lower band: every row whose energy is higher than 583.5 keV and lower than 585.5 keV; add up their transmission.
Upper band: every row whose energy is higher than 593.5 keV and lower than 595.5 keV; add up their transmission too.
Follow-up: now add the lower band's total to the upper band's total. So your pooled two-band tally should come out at 24.3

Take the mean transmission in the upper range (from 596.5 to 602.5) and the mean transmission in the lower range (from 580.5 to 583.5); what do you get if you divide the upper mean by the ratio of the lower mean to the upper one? 5.0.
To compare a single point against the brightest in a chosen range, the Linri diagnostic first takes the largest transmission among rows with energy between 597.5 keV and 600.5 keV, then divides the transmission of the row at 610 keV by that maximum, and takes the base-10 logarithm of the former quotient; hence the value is 0.01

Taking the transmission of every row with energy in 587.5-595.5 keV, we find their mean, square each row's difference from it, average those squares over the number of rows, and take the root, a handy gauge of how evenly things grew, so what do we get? 0.5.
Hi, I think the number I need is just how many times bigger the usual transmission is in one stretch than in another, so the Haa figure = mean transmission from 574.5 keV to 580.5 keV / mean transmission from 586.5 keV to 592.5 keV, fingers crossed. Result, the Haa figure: 1.6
